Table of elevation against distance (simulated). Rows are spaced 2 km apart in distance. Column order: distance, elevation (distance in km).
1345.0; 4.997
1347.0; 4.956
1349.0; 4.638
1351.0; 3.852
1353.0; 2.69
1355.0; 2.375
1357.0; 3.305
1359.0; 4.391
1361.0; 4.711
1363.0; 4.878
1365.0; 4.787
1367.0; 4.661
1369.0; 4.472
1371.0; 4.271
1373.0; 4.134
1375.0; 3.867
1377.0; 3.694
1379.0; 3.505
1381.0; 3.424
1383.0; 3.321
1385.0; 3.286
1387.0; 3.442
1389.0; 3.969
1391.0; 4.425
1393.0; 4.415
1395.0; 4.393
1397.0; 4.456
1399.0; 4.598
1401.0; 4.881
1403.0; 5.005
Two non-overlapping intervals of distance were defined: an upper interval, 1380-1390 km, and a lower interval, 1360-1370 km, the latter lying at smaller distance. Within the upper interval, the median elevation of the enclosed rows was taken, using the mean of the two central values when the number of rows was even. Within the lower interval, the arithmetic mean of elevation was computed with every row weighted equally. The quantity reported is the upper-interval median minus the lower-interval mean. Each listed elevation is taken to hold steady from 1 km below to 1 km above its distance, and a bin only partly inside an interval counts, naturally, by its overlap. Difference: -1.3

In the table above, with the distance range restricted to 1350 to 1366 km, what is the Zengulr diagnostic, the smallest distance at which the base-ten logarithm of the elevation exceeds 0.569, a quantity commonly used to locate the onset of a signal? 1351.0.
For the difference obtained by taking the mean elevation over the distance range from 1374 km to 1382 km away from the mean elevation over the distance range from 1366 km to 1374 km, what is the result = 0.8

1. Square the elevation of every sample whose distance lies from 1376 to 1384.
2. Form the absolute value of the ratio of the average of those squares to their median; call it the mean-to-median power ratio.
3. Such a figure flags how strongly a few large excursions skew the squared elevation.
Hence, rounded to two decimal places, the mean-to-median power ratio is 1.01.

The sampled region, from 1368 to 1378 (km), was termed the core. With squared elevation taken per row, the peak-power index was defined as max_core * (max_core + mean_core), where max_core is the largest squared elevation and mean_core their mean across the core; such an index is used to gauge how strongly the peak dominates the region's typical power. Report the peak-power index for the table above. 736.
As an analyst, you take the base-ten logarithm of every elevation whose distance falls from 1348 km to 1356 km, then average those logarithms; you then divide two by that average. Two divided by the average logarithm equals 3.9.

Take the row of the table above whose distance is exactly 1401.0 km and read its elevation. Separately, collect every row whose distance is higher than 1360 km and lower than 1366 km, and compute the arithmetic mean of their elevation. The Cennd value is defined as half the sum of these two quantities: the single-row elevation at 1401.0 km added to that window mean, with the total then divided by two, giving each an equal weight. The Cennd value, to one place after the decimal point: 4.8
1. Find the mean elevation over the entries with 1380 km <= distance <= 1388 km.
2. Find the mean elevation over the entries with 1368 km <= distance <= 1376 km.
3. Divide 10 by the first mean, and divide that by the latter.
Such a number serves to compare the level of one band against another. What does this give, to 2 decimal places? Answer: 0.71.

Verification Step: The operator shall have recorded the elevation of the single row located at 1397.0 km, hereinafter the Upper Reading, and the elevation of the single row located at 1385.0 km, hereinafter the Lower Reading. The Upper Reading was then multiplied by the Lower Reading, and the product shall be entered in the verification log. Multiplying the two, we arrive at 15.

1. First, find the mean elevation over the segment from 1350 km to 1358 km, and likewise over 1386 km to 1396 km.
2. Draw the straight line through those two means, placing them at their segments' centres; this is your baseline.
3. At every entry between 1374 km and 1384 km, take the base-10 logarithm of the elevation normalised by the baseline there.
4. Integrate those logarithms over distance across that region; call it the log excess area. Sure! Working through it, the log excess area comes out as -0.3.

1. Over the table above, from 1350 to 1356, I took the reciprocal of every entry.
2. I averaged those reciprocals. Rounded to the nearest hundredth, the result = 0.35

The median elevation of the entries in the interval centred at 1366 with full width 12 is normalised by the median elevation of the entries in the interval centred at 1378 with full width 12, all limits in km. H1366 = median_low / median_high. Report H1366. 1.3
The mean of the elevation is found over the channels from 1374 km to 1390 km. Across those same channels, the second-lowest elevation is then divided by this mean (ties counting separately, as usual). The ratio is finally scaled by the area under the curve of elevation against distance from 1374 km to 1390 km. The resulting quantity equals 53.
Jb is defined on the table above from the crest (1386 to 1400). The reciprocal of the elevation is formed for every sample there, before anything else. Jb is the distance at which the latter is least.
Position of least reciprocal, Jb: 1399.0 km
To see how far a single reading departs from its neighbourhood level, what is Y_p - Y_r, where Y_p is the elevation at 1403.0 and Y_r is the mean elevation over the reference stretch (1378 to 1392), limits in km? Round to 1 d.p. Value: 1.4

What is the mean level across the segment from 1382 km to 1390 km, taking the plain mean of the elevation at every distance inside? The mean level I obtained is 3.5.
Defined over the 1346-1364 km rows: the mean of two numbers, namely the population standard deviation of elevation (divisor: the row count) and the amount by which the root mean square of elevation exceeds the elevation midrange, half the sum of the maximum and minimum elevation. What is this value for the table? 0.67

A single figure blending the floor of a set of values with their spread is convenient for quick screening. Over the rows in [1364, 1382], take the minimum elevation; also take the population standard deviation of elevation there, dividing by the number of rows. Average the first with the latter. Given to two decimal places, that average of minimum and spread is 1.95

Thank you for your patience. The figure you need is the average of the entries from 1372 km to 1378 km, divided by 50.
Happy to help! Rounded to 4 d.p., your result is 0.0780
